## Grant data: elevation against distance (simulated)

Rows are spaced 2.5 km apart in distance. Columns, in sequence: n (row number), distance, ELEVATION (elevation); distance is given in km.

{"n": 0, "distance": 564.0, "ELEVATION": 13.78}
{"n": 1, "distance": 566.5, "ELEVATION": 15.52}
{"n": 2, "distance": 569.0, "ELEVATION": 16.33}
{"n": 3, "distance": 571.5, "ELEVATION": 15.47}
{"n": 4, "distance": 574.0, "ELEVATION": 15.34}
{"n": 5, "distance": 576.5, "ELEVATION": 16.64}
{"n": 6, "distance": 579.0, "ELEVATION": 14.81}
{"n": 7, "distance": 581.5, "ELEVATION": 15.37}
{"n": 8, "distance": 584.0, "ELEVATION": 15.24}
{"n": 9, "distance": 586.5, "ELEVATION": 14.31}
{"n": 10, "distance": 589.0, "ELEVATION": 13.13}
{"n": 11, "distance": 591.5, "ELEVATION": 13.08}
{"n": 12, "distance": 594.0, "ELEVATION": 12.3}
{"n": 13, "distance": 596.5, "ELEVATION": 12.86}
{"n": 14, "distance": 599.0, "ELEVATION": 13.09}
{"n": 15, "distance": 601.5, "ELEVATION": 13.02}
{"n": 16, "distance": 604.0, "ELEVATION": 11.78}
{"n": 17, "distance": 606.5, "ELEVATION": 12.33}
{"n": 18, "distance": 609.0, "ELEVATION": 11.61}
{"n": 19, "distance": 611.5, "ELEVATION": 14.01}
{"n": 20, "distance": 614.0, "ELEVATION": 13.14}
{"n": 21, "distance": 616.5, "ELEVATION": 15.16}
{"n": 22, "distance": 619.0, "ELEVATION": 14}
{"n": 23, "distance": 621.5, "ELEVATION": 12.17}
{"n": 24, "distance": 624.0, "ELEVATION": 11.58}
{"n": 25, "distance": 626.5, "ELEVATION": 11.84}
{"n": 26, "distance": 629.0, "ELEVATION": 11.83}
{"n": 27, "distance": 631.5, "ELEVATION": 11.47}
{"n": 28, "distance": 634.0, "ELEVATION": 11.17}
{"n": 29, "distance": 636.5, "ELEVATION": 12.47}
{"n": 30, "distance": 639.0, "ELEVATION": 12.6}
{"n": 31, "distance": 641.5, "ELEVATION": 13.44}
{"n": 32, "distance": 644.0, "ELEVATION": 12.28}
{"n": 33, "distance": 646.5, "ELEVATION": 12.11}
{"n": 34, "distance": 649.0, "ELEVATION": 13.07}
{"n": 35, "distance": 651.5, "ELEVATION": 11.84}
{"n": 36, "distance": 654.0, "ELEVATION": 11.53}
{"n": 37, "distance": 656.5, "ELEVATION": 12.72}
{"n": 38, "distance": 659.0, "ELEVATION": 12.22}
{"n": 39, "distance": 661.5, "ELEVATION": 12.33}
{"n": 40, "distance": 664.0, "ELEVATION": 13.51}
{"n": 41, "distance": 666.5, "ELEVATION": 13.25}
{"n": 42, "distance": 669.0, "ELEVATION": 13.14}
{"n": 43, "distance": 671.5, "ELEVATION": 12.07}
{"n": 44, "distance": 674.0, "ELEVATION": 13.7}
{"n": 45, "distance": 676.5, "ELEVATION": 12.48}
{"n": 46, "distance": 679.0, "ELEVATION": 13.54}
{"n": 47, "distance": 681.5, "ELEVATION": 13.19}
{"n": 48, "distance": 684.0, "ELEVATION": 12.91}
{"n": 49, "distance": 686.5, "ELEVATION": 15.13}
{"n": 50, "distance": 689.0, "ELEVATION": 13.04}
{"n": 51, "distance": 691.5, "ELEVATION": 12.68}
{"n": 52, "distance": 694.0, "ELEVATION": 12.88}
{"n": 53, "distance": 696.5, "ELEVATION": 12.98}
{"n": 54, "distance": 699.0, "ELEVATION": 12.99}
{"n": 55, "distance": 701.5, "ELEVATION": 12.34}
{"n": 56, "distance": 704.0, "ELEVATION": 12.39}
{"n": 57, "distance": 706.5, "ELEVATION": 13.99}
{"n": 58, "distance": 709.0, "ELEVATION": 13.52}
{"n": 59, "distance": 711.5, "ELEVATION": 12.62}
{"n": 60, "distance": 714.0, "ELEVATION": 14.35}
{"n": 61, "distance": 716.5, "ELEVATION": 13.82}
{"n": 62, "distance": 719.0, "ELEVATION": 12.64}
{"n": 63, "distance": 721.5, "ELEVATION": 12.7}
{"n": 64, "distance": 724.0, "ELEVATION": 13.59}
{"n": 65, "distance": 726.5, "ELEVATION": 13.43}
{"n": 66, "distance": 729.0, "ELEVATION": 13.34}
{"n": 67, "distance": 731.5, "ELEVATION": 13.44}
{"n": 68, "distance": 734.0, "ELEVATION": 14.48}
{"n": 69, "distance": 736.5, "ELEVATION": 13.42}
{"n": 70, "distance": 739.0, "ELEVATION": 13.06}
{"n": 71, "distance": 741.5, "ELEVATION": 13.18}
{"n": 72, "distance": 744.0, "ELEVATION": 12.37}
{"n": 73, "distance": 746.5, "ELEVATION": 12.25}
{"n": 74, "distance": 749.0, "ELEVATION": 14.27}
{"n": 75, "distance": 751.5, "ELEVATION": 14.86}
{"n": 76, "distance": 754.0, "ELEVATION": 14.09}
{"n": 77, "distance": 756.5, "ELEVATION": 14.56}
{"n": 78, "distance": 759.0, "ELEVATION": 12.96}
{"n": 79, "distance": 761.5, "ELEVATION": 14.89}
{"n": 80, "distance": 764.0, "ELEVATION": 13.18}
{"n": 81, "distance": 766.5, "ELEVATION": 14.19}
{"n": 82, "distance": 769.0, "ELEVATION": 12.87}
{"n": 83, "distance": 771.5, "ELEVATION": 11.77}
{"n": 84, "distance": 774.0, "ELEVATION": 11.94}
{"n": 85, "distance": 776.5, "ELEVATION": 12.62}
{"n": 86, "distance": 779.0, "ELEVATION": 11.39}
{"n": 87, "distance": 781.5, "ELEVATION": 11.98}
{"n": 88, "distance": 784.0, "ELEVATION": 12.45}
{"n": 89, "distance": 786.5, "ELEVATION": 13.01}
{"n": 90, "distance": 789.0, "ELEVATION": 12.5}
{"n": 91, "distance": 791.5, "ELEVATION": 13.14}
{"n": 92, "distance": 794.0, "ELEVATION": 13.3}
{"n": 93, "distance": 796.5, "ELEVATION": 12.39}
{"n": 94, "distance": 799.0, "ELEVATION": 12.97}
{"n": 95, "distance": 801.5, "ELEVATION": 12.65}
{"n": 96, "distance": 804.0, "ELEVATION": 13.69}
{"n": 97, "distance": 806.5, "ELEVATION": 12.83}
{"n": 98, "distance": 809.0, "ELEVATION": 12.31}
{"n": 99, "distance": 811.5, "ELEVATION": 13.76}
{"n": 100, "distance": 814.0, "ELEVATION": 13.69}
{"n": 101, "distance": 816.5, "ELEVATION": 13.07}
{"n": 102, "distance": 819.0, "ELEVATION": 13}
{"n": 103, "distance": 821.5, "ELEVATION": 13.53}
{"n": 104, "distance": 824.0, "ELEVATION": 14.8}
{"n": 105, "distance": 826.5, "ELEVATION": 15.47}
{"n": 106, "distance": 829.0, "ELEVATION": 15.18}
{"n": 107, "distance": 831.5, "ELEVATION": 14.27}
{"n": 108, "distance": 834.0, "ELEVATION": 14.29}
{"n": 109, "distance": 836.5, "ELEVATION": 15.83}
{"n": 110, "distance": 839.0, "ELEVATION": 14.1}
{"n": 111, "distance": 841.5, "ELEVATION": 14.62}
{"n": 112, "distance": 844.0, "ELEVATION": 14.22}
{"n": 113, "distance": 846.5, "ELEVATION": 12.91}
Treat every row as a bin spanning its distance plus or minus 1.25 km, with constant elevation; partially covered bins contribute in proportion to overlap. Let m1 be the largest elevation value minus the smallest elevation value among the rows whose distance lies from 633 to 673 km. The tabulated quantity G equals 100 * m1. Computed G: 234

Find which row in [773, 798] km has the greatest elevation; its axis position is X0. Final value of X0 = 794.0 km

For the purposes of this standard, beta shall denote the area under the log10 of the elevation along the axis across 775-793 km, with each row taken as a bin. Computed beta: 19.7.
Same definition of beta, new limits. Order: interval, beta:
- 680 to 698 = 20.2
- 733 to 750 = 19.1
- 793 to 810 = 18.9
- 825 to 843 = 21.1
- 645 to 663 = 19.6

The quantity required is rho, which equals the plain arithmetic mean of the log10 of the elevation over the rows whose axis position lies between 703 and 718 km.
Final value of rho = 1.13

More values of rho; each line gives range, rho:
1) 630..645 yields 1.09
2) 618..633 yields 1.08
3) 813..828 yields 1.14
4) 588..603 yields 1.11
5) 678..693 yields 1.13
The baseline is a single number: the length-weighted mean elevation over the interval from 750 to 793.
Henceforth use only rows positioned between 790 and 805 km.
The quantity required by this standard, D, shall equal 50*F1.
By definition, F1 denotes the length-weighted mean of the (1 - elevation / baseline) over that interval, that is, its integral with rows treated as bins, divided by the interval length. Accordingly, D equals 0.3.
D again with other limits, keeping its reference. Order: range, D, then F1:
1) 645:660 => 3.2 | 0.064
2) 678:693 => -1.2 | -0.024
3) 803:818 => -0.5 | -0.009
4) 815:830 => -4.0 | -0.081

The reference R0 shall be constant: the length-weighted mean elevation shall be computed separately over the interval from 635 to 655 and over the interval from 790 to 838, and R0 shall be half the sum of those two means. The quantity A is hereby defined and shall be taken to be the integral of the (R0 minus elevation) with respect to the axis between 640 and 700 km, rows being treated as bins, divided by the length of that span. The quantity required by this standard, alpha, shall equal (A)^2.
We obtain 0.03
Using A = 0.2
